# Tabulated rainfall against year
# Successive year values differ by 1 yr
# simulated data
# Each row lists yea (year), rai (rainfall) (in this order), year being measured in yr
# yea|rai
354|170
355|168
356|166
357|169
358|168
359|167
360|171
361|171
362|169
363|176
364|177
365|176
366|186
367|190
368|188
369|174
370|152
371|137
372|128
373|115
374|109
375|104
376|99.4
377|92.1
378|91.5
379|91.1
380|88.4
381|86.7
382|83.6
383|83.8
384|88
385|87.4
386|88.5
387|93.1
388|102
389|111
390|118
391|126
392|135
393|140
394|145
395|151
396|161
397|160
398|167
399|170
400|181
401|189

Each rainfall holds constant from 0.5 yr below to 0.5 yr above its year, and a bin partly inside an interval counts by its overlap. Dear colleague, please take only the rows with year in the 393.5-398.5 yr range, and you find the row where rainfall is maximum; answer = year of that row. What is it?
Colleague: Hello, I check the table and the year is 398 yr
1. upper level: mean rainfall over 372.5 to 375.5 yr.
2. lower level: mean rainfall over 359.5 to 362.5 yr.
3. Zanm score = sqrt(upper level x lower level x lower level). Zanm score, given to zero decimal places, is 1781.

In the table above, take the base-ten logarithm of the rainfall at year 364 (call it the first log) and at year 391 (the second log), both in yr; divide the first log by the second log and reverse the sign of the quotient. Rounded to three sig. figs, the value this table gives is -1.07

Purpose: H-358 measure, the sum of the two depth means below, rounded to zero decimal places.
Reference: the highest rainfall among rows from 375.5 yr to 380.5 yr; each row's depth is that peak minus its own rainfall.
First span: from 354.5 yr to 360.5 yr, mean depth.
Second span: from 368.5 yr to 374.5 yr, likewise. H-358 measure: -105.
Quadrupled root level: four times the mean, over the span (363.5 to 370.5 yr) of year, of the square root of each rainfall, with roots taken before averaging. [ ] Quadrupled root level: 53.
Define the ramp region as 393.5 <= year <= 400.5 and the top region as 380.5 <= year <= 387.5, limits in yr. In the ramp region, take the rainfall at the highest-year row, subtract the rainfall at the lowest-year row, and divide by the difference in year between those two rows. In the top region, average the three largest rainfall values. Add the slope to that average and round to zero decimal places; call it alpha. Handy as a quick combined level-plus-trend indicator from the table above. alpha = 96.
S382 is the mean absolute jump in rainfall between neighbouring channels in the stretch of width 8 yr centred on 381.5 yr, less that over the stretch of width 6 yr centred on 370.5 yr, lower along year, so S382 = -13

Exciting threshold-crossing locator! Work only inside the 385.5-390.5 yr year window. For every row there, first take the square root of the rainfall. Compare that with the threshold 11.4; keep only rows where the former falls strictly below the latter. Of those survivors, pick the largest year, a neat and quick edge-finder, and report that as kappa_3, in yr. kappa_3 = 390 yr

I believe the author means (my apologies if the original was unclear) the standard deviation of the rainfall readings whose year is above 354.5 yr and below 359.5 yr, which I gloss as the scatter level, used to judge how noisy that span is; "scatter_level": 1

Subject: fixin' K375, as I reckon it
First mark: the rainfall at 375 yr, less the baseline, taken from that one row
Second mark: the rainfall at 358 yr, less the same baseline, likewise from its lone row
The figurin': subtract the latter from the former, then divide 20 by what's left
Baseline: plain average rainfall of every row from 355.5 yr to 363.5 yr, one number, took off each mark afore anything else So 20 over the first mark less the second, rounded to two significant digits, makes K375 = -0.31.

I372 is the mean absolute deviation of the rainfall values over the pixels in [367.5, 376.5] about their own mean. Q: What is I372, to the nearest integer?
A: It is 26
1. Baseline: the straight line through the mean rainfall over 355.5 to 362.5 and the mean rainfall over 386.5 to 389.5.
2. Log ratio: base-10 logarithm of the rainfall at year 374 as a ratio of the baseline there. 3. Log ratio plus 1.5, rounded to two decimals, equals 1.41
